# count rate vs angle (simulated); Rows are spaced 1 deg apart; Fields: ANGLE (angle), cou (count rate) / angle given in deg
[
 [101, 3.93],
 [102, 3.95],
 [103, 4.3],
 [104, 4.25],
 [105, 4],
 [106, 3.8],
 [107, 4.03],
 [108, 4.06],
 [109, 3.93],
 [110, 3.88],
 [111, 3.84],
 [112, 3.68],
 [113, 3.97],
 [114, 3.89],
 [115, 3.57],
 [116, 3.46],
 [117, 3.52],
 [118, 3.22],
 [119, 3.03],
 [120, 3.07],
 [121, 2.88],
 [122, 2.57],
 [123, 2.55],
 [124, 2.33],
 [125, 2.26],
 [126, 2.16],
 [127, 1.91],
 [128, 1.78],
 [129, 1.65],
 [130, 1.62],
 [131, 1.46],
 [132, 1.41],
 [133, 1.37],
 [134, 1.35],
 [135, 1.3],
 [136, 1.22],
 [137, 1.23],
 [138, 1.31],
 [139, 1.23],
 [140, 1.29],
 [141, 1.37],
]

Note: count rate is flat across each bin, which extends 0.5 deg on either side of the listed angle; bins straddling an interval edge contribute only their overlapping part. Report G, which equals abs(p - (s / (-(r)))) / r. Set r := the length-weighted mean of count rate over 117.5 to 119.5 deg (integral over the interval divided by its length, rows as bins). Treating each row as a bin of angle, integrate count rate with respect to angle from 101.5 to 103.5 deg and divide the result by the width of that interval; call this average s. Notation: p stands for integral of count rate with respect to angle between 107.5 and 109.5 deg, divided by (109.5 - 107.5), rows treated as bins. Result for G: 1.7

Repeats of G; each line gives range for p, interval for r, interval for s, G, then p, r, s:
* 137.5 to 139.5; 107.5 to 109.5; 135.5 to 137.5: 0.4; 1.3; 4.0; 1.2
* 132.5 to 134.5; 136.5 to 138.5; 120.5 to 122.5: 2.8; 1.4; 1.3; 2.7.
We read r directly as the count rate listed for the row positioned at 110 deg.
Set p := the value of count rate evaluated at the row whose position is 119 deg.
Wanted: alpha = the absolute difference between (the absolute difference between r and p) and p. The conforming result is 2.18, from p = 3.03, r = 3.88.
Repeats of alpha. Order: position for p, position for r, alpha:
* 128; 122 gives 0.99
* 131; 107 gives 1.11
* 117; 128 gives 1.78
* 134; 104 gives 1.55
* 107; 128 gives 1.78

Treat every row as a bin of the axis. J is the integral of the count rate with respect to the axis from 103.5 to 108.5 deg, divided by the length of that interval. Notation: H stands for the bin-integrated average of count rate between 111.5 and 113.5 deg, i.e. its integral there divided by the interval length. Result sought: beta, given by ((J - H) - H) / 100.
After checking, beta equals -0.036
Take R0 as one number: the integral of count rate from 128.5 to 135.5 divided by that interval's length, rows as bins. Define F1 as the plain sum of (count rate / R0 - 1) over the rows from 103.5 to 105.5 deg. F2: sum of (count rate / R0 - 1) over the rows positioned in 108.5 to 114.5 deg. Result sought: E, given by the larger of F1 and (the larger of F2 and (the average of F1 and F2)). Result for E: 10.0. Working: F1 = 3.7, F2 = 10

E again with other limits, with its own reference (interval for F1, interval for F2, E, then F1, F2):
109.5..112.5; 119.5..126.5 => 5.3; 4.9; 5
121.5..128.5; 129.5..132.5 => 3.7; 3.7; 0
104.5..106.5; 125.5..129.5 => 3.4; 3.4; 1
